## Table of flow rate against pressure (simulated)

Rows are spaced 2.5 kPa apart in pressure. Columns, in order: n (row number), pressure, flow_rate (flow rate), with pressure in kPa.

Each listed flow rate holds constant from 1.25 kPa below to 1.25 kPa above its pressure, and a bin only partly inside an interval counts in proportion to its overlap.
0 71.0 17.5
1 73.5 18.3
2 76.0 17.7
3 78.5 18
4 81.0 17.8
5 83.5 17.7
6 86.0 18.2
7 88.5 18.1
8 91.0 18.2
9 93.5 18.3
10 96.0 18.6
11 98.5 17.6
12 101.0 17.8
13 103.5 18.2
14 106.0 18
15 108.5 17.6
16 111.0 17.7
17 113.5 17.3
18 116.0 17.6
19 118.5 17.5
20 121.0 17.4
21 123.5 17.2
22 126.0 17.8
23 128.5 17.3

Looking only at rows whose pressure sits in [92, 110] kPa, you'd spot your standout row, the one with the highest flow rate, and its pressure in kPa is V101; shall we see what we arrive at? 96.0 kPa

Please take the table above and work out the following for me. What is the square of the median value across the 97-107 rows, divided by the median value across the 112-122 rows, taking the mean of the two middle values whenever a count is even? 18.4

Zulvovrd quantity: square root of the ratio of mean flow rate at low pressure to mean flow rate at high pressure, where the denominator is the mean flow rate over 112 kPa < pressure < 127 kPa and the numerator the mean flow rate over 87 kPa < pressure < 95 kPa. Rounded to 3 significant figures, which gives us 1.02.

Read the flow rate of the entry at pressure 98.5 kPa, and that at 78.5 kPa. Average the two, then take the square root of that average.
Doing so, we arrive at 4.22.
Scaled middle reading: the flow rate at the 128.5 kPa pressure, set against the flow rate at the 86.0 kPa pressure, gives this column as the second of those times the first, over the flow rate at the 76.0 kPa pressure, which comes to 17.8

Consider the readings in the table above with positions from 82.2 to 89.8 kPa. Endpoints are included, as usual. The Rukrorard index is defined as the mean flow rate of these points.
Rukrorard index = 18.0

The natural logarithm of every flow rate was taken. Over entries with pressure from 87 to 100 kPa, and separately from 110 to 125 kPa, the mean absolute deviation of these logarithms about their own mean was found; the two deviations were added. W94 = 0.0223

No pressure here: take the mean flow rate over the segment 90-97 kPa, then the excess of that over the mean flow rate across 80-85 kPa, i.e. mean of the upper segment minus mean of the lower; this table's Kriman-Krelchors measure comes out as 0.6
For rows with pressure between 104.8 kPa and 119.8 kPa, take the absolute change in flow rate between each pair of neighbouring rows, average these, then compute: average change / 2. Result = 0.130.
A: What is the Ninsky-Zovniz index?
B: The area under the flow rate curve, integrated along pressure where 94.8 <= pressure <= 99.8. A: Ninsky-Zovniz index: 90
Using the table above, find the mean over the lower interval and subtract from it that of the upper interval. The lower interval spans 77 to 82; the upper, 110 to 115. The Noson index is 0.40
